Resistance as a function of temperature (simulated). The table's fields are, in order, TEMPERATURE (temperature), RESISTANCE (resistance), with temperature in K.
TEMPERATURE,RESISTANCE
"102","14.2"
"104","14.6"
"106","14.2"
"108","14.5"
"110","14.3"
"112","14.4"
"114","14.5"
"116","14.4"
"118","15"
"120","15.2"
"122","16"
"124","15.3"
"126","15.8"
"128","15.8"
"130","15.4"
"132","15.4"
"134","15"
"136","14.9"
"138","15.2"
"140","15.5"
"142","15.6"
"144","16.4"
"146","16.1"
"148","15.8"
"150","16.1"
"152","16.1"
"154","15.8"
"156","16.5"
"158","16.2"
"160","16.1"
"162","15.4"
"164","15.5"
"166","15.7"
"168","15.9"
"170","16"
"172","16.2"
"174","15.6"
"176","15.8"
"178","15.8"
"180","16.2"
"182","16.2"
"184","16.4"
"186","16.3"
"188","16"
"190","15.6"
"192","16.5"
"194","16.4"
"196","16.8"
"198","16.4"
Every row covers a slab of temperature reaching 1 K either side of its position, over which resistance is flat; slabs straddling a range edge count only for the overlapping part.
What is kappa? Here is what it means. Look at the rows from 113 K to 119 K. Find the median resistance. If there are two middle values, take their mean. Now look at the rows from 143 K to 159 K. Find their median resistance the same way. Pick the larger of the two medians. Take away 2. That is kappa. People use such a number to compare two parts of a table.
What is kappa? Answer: 14.1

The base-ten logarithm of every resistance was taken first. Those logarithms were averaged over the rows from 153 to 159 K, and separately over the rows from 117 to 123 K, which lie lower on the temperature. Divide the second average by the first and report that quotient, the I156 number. 0.98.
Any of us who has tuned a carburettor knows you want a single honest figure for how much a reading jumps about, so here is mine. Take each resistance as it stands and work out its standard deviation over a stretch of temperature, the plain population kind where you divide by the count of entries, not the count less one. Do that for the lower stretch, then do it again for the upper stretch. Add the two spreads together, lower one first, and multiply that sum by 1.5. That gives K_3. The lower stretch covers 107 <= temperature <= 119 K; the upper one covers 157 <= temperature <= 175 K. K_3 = 0.77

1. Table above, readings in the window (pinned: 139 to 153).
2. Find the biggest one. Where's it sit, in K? 144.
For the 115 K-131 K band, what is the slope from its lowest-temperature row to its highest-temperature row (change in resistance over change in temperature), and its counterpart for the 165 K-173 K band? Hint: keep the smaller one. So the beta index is 0.07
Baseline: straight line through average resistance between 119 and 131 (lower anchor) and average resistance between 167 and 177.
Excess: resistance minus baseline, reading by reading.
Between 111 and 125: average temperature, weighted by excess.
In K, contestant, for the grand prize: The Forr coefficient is 114.9 K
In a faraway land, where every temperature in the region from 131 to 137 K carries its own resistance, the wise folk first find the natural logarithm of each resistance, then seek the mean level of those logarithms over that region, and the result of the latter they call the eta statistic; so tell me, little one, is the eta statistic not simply 2.71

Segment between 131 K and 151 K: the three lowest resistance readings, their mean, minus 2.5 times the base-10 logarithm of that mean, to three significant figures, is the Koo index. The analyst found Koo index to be -2.94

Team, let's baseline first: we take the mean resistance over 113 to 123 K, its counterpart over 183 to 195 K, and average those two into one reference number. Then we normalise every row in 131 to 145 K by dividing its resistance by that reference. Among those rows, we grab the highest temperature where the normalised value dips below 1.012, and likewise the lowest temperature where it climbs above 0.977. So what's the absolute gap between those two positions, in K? 10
